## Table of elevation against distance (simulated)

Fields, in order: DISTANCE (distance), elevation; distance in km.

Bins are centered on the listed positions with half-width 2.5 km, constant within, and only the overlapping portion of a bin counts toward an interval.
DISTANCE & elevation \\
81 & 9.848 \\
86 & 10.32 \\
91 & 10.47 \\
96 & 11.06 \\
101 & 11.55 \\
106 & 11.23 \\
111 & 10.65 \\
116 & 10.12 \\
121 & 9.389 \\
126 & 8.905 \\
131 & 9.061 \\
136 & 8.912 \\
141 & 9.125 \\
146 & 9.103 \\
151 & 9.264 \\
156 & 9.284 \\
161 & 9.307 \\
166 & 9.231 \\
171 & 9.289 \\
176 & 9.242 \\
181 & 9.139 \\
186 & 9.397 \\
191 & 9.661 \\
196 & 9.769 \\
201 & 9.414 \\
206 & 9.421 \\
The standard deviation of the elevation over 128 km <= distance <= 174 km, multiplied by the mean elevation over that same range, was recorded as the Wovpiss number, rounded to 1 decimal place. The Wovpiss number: 1.2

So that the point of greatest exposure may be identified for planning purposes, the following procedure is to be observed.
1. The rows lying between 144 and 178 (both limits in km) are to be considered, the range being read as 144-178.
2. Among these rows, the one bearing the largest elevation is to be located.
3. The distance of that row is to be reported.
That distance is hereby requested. 161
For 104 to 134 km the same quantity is 106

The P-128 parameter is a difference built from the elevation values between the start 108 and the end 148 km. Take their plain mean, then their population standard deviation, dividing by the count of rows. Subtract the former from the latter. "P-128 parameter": -8.8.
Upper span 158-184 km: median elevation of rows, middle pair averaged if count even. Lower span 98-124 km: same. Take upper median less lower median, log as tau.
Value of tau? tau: -1.4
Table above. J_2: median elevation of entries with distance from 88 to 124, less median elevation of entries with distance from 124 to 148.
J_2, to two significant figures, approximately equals 1.6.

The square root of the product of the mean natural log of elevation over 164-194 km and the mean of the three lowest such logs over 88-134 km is 2.22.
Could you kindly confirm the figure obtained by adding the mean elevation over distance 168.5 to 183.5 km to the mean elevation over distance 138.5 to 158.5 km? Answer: 18.4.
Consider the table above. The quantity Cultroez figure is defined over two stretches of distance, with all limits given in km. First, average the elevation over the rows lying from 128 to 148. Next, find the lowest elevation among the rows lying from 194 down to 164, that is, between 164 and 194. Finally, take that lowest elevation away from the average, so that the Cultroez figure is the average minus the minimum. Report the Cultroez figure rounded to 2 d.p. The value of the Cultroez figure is -0.09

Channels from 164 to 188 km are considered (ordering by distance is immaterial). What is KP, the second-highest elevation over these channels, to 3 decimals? 9.289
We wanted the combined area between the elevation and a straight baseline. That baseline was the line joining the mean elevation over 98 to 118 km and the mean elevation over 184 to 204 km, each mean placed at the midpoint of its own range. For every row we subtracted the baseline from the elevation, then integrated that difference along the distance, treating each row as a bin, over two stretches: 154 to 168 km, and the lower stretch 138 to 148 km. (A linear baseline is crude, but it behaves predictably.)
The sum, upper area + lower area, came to -24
